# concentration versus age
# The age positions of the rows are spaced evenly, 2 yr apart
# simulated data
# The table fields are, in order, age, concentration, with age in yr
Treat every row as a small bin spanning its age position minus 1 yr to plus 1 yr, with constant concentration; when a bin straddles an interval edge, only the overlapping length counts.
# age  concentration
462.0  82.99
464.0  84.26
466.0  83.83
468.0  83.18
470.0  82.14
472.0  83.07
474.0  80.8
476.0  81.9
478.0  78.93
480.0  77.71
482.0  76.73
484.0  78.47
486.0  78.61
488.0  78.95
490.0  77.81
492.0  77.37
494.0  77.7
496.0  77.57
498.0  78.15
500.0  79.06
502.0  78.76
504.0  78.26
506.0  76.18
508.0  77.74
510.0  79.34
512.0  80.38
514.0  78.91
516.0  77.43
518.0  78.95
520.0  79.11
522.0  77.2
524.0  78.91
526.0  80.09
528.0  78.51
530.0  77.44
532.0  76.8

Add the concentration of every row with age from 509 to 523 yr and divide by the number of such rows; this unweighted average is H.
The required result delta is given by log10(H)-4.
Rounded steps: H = 78.8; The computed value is -2.10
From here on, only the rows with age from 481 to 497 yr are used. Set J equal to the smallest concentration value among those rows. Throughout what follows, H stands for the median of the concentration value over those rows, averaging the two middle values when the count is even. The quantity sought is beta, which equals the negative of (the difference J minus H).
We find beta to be 1.0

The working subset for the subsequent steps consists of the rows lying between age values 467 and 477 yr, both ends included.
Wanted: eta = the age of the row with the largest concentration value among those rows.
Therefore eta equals 468.0 yr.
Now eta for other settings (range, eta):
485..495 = 488.0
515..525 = 520.0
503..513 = 512.0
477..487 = 478.0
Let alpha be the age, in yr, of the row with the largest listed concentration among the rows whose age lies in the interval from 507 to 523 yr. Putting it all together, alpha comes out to 512.0 yr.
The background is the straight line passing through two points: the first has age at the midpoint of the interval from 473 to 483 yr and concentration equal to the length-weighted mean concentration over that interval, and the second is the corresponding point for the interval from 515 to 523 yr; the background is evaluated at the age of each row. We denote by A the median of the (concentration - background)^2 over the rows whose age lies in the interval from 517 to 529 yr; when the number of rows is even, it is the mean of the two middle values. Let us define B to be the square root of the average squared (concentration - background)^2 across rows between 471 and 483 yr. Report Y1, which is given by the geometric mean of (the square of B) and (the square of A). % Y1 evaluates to 5.3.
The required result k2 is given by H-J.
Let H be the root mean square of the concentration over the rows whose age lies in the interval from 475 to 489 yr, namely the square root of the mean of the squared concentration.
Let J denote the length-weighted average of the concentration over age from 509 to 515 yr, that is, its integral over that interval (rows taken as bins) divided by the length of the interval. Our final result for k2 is -0.8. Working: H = 78.8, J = 79.5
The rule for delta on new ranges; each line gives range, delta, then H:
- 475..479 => -2.09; 80.4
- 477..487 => -2.11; 78.1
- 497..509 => -2.11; 78.0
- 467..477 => -2.09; 82.2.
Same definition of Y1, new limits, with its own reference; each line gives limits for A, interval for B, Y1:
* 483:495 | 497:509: 1.7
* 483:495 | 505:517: 2.2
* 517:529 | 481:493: 2.0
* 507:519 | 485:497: 0.8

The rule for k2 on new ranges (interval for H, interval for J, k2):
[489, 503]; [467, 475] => -4.2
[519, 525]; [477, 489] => 0.2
